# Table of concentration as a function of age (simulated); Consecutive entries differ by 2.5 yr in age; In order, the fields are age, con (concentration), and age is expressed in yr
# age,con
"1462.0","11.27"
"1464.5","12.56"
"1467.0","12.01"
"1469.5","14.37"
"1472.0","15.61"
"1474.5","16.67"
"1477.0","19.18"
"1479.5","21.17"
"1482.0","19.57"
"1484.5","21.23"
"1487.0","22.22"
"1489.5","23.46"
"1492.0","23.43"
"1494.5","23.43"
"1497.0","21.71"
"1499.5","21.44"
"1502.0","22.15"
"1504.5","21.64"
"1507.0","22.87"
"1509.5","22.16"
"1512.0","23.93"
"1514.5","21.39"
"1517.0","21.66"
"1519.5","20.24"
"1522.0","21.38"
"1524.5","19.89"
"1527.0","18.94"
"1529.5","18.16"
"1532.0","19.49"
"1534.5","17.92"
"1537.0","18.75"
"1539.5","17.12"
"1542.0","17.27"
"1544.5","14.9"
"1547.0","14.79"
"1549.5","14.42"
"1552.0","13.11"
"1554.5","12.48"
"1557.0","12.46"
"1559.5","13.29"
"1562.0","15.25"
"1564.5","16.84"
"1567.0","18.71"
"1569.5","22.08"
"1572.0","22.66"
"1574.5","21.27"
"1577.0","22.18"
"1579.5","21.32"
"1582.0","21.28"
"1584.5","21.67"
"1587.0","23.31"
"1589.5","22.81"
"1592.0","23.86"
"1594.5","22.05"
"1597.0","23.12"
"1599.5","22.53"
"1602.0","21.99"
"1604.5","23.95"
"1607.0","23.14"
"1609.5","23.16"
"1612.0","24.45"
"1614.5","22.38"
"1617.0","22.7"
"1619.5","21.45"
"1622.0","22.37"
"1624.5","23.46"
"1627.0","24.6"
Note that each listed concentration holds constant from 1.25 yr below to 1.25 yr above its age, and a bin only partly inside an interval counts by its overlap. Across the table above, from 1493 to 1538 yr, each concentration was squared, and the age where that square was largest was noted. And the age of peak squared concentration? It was 1512.0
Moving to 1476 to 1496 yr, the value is 1489.5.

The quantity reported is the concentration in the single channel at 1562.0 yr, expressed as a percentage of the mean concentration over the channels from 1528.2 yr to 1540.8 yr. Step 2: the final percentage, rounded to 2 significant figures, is 83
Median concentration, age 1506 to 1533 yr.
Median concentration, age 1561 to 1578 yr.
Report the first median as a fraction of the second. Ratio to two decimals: 1.01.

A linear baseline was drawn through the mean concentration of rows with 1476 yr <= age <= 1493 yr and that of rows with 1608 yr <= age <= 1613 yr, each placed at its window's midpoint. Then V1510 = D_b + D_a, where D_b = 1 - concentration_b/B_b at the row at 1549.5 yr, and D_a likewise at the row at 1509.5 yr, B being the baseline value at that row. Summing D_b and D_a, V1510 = 0.35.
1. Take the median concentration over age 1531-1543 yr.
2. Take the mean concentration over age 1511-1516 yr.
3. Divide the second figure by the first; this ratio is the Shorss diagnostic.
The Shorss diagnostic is 1.3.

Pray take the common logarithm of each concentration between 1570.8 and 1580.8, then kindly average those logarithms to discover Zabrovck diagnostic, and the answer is 1.34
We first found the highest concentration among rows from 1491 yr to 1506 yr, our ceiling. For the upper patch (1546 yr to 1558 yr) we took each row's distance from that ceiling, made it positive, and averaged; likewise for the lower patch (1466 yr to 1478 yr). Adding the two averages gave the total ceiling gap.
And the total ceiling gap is 18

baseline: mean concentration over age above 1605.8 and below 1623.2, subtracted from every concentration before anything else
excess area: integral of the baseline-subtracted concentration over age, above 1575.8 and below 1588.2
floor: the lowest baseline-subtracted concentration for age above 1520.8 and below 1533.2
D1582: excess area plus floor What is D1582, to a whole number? -15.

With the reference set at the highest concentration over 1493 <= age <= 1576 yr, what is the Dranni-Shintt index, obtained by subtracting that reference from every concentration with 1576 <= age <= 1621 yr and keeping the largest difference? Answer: 0.52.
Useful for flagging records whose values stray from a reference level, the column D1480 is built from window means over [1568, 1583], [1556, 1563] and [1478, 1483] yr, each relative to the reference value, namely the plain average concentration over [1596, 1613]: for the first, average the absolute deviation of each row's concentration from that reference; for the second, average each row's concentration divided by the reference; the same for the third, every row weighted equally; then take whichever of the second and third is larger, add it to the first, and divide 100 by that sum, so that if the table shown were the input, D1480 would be 44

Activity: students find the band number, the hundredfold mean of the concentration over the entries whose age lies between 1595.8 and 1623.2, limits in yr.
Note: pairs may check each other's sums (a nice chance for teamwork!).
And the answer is 2284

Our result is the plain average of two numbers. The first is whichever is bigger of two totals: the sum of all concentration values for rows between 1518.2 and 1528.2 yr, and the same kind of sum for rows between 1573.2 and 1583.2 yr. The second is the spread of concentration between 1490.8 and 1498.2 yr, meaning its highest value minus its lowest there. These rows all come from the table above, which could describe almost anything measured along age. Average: 44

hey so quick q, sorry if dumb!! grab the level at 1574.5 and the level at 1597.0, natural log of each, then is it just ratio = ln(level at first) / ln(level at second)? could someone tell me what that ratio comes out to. 0.97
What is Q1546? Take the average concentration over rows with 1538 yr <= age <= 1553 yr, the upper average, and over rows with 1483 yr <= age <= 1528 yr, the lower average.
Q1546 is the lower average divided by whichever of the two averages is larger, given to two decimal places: 1.00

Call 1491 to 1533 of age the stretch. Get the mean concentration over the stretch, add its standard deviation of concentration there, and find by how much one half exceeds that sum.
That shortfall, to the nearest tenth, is -22.5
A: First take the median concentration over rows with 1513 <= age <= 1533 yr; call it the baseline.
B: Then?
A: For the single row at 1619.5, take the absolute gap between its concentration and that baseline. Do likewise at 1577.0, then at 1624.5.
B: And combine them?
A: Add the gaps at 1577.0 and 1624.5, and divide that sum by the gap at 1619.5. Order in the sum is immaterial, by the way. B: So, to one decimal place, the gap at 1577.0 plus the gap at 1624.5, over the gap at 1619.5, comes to 4.0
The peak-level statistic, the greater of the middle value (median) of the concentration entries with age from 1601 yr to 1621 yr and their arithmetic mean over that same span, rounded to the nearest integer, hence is 23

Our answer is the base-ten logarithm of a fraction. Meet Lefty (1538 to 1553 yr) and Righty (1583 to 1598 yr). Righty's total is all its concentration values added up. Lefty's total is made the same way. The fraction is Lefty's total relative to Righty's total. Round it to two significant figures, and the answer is -0.17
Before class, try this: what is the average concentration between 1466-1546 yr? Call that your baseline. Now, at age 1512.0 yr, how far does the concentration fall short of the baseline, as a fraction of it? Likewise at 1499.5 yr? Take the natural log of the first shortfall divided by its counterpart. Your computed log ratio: 0.9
